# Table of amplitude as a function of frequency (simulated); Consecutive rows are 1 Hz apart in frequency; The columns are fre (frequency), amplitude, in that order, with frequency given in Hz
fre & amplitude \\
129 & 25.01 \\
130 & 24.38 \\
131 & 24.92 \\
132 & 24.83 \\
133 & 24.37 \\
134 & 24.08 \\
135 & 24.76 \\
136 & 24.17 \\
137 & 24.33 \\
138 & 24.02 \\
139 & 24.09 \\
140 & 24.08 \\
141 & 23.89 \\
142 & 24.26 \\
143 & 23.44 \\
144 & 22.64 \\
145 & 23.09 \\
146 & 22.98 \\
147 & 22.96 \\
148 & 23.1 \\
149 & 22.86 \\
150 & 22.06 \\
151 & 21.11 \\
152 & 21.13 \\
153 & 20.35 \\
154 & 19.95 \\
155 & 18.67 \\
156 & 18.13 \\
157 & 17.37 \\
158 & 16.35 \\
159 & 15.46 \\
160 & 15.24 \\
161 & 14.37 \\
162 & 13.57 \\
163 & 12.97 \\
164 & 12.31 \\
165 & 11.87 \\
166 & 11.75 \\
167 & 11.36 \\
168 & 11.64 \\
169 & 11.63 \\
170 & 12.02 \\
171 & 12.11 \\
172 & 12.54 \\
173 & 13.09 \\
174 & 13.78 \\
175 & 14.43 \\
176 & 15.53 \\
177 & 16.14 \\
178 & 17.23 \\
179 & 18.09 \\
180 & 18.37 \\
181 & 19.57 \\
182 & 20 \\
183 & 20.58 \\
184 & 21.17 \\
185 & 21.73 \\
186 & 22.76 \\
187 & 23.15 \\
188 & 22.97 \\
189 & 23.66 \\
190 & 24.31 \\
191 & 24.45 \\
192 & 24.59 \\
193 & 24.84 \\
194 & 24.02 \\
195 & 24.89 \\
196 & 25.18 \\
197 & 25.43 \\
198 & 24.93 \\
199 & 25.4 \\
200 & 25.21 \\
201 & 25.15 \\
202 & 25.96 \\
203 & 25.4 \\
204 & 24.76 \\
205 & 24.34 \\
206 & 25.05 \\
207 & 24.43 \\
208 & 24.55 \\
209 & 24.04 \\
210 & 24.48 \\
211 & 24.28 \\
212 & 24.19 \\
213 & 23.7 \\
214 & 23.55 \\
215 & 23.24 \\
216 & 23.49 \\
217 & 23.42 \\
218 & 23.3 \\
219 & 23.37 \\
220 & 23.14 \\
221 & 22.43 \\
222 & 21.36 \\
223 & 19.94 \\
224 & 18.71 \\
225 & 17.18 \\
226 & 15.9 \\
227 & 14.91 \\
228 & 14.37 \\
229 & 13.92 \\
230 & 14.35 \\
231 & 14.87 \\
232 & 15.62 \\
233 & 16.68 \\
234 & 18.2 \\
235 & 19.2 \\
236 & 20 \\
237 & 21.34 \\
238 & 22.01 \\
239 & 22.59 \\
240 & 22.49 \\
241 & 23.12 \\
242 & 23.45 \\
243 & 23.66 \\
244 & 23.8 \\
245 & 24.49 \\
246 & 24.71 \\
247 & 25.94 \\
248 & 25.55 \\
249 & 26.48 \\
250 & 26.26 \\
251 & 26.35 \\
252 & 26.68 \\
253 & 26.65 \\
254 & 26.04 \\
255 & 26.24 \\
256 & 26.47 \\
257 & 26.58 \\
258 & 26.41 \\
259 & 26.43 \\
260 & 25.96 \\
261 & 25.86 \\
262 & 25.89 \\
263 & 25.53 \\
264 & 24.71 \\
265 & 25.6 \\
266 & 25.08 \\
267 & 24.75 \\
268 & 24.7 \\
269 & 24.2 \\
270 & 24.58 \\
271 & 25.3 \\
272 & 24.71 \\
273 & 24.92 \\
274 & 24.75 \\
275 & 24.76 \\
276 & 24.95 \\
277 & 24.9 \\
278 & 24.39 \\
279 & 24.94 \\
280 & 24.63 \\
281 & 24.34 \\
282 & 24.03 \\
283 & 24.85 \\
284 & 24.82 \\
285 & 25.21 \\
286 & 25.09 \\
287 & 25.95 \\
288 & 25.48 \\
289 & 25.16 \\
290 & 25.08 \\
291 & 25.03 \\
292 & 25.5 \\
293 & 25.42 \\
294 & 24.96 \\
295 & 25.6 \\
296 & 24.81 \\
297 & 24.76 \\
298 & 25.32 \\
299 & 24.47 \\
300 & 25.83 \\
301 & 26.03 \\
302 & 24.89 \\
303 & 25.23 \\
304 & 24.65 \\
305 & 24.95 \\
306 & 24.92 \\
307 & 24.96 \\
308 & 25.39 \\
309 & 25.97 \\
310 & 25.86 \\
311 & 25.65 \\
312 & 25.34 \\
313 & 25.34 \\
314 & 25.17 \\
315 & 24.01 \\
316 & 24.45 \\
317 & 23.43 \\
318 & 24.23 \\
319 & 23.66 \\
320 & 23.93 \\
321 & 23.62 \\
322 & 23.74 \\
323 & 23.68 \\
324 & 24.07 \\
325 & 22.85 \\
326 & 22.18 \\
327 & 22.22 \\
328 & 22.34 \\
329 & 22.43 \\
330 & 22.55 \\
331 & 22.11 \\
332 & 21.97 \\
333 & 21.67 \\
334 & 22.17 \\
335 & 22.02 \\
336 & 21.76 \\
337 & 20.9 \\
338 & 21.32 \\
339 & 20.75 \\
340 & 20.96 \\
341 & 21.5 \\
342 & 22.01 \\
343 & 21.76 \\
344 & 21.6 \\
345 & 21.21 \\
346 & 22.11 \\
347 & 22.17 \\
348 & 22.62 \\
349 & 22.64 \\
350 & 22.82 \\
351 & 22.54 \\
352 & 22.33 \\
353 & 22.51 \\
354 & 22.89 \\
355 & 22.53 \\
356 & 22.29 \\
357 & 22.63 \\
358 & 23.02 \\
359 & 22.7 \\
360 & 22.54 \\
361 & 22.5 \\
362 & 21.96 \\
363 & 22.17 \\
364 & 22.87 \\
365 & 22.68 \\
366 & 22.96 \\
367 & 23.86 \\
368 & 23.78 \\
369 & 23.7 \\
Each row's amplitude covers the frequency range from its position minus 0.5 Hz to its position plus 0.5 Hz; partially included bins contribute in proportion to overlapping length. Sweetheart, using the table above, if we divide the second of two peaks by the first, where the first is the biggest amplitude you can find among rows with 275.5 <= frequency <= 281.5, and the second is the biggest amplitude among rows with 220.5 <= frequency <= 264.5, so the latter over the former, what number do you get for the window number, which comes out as 1.07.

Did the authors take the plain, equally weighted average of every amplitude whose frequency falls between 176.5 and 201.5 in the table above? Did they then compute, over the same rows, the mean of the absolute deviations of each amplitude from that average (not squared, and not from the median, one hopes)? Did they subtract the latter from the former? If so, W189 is 20.1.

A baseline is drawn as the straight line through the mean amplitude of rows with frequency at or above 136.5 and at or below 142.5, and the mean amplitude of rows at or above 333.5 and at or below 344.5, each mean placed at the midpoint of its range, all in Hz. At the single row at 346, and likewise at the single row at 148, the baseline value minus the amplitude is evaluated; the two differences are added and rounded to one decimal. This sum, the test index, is 0.2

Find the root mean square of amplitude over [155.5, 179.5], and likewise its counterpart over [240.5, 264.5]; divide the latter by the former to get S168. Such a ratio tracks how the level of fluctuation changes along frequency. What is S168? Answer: 1.8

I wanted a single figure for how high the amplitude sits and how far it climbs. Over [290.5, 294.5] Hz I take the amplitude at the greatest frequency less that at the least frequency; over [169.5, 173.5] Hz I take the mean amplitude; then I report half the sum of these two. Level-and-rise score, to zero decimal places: 6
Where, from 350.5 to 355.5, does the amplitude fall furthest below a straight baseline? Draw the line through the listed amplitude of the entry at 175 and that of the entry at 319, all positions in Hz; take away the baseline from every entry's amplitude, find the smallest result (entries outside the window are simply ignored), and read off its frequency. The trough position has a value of 352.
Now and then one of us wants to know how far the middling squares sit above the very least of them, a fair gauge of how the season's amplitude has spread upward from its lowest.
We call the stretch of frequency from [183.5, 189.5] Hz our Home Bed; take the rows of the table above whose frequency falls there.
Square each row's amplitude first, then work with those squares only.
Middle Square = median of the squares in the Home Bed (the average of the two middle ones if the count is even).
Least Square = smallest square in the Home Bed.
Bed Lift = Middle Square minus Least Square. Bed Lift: 75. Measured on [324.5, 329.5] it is 7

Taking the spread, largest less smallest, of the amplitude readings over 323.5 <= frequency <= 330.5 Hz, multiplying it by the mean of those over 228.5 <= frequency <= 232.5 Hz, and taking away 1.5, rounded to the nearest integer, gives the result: 26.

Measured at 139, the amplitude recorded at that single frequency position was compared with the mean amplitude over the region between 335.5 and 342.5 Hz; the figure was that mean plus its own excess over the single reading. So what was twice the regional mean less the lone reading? 18.5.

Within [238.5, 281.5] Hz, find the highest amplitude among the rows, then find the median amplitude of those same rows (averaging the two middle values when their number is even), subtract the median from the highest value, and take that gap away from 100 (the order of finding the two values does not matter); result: 98.3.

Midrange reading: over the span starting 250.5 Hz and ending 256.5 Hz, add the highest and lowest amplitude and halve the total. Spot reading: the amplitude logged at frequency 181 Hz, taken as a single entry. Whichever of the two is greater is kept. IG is 26.4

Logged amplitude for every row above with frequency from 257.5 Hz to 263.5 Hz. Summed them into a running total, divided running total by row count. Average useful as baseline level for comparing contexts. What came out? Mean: 26.0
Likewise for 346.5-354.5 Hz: 22.6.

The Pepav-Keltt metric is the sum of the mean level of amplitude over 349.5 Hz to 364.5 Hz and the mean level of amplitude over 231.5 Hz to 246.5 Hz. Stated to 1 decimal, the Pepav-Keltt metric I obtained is 44.0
